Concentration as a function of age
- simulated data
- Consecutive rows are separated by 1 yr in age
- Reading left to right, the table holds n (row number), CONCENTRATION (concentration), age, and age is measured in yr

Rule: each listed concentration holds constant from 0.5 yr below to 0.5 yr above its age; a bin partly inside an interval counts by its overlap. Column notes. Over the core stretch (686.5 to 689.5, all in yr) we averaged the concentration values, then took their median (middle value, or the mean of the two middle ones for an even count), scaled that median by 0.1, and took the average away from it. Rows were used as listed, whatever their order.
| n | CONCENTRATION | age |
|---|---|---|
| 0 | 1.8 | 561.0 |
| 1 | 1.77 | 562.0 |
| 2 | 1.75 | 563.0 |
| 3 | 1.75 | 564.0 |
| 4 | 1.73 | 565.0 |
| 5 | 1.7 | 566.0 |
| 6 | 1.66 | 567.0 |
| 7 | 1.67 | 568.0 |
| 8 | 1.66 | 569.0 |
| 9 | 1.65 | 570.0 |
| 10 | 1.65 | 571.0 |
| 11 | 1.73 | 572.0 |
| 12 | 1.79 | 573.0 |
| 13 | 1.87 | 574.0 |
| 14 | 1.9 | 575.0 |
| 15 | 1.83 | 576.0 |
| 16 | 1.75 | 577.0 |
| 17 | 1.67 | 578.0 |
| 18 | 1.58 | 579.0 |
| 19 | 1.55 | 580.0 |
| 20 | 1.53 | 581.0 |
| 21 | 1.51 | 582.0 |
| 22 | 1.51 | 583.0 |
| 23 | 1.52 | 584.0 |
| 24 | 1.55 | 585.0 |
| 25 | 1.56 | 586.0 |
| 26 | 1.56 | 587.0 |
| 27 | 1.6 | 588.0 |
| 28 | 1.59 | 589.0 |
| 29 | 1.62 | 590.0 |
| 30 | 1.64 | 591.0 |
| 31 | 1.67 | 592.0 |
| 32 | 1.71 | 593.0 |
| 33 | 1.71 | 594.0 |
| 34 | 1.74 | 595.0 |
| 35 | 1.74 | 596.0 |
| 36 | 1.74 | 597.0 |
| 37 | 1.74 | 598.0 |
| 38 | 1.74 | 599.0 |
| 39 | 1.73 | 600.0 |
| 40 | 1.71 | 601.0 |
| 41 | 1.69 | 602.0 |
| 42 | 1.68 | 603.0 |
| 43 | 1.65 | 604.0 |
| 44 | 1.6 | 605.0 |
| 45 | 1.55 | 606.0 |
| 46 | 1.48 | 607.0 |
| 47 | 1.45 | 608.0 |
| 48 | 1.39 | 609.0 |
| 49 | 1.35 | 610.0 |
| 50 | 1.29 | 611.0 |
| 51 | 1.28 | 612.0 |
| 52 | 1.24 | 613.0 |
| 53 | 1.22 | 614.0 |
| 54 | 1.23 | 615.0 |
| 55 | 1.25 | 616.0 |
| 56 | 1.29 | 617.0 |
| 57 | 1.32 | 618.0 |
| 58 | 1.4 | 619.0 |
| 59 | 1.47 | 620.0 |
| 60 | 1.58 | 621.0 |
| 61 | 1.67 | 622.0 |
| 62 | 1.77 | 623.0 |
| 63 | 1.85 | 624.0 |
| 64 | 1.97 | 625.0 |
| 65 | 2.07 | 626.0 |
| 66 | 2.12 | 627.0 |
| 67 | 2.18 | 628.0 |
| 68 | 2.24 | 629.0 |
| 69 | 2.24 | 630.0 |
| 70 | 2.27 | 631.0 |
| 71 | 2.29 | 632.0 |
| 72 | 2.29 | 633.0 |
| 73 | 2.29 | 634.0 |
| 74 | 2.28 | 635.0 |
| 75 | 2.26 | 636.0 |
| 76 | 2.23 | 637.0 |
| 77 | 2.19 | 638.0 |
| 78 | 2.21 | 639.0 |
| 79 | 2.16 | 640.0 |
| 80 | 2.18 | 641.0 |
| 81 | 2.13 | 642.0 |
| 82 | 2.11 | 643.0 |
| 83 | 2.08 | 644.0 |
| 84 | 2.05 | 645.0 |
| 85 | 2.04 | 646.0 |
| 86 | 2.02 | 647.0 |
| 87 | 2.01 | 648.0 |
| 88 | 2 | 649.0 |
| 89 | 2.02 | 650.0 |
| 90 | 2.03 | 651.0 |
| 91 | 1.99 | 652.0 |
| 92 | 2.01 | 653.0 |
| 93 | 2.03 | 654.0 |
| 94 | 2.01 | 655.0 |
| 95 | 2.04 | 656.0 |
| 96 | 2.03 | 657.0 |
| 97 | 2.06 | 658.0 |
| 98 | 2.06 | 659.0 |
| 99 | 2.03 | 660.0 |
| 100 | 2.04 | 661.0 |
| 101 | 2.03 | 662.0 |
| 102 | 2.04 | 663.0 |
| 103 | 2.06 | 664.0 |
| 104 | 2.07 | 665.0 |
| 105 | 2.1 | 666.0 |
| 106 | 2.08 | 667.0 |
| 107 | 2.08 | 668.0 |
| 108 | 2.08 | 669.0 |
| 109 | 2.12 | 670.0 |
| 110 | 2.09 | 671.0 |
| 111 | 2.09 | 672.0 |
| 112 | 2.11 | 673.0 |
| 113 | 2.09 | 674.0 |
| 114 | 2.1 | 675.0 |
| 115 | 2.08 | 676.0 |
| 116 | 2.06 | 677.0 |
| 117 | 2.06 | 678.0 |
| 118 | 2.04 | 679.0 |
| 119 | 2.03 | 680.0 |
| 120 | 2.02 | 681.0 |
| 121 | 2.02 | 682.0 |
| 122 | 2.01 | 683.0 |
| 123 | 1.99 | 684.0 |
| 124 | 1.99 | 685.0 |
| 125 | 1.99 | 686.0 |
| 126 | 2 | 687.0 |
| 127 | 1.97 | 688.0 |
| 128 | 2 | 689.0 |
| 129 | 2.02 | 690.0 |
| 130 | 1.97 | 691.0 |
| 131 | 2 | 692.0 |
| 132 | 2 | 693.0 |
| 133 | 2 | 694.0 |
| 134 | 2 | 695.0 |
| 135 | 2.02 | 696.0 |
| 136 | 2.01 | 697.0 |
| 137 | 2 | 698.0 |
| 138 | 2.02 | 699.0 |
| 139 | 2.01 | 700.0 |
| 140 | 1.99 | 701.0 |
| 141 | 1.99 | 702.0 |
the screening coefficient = -1.79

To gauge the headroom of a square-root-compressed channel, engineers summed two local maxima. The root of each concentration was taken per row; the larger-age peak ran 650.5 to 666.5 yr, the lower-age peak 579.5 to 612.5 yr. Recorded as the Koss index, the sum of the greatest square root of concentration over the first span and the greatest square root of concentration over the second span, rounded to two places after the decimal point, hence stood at 2.77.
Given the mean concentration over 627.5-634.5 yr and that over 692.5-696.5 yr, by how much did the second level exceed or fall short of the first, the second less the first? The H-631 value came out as -0.25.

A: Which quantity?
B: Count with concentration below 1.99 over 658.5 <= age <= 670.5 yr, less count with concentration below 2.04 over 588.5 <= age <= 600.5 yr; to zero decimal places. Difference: -12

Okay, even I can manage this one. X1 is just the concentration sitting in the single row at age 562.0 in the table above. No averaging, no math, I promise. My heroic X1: 1.77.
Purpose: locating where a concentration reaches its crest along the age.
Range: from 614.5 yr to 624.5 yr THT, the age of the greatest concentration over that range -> 624.0 yr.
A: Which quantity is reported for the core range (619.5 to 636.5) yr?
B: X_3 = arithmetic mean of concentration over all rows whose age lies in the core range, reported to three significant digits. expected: 2.05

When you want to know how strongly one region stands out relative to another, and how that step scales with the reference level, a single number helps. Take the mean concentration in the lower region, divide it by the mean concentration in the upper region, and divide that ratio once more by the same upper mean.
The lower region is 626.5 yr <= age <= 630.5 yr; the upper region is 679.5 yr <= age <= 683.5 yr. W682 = 0.54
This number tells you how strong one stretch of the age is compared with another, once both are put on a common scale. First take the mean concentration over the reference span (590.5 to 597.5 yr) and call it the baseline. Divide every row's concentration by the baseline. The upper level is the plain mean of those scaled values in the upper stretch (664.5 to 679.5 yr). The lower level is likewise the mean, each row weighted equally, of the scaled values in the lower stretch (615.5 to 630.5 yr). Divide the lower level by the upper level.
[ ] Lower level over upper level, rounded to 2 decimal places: 0.85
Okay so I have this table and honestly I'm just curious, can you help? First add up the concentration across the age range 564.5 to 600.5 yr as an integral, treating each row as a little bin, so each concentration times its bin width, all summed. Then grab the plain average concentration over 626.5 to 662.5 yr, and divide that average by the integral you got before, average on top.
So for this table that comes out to 0.035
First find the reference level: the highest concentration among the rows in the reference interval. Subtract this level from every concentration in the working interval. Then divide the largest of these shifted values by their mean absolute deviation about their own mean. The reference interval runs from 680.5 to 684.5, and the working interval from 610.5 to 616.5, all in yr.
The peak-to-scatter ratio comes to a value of -33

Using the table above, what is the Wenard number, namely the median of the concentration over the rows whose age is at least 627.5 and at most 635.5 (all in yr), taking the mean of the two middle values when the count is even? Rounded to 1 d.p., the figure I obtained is 2.3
